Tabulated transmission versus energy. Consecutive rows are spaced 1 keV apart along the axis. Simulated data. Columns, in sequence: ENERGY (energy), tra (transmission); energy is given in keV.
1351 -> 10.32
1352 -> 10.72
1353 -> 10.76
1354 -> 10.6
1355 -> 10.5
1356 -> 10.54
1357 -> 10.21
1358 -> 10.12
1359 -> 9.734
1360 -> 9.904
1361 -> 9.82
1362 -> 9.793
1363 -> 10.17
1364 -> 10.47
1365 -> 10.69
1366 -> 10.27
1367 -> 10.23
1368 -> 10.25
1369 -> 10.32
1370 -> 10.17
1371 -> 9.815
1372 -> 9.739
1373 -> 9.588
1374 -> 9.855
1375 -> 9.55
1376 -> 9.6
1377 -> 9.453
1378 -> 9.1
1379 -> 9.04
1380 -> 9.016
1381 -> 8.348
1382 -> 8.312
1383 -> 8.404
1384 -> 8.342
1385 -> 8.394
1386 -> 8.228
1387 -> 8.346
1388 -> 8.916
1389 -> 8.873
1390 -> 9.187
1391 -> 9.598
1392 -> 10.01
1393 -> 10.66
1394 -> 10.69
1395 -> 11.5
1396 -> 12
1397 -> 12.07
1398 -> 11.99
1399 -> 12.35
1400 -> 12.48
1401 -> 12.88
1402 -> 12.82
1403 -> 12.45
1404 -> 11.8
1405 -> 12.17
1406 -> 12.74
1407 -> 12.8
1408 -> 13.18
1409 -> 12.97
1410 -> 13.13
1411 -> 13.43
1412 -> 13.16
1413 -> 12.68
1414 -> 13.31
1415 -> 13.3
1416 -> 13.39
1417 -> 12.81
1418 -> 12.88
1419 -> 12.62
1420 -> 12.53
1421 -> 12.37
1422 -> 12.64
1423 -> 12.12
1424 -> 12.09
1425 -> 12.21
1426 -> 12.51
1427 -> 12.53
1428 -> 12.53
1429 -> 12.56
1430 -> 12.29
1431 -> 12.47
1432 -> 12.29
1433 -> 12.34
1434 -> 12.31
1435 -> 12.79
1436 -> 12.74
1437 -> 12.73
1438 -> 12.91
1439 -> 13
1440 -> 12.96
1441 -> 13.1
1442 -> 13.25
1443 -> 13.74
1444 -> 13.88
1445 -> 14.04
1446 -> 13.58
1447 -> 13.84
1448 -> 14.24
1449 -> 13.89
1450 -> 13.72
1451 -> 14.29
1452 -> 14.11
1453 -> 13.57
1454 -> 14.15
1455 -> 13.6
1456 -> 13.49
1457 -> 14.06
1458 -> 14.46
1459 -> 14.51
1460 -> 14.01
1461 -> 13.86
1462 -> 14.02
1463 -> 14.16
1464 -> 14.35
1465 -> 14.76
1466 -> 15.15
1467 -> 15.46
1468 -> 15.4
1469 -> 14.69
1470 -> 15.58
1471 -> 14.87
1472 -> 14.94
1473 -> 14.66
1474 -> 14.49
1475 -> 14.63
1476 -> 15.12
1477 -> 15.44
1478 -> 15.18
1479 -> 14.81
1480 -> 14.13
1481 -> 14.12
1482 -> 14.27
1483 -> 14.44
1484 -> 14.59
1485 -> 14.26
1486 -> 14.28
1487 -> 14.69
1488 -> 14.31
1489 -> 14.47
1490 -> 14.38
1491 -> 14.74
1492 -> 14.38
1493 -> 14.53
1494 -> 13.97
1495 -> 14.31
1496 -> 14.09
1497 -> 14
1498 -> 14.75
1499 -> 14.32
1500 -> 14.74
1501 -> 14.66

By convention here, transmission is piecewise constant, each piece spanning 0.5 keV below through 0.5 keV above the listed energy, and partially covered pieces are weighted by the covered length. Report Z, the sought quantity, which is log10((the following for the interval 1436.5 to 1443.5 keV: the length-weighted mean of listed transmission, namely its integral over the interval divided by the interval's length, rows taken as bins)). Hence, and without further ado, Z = 1.12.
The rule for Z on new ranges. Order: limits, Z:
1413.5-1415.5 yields 1.12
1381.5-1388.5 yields 0.93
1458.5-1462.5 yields 1.15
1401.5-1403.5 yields 1.10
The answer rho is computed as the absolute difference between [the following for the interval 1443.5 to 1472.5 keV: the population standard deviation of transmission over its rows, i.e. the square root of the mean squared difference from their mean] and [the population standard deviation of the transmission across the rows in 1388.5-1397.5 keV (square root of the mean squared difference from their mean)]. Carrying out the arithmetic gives 0.54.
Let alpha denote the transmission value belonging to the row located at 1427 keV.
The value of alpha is 12.53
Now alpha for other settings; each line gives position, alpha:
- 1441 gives 13.1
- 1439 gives 13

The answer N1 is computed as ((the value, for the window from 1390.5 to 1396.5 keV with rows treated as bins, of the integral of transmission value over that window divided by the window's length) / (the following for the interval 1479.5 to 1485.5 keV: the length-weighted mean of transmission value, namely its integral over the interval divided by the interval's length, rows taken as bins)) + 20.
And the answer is 20.8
